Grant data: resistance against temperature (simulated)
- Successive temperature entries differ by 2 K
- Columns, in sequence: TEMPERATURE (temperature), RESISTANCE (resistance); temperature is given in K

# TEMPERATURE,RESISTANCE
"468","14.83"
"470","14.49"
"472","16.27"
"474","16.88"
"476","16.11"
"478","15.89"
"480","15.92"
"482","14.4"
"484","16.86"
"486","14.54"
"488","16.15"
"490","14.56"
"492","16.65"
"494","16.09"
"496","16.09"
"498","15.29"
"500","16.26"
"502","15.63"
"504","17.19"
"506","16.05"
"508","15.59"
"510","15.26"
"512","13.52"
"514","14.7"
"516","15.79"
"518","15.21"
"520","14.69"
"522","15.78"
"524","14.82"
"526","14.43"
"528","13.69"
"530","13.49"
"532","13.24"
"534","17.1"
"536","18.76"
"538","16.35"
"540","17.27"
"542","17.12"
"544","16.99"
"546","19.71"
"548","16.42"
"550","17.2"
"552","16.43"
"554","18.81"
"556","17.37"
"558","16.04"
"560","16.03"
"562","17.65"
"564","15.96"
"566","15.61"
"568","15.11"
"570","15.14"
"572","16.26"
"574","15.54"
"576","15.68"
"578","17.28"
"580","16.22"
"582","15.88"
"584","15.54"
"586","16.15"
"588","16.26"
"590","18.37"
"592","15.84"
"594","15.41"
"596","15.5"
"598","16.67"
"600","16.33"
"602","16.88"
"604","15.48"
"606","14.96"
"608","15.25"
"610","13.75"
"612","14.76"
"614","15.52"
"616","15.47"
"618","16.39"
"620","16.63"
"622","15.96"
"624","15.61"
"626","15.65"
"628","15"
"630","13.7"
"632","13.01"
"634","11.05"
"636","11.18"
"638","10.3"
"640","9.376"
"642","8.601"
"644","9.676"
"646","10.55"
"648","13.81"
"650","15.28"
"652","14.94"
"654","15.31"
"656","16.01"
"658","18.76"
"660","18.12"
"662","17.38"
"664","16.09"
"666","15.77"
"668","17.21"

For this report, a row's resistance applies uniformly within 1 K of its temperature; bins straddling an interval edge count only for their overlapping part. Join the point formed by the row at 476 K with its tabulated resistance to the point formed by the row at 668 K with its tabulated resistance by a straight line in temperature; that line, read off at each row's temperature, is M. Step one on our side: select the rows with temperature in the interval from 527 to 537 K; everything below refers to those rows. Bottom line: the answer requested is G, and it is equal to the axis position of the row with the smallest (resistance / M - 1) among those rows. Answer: 532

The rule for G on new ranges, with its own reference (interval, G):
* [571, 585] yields 584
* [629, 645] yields 642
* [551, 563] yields 560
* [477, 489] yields 482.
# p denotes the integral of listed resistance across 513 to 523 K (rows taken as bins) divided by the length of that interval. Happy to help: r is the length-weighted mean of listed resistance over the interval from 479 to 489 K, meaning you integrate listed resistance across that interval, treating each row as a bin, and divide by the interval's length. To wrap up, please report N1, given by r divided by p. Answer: 1.02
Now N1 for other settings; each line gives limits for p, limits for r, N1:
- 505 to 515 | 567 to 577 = 1.03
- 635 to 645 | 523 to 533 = 1.42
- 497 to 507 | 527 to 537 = 0.95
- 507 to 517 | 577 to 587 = 1.08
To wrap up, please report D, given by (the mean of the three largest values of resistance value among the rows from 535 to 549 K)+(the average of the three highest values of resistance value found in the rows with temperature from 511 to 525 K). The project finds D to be 34.2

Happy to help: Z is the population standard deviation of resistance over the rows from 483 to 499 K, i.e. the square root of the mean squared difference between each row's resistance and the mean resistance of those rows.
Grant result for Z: 0.83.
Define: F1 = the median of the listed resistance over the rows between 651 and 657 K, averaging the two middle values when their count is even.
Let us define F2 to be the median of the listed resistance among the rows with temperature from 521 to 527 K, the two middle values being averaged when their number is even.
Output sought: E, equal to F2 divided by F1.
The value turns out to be 0.97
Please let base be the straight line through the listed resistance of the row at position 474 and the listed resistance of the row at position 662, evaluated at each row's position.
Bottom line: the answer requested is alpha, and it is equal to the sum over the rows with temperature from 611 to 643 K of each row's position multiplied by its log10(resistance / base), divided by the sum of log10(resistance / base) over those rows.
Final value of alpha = 633.6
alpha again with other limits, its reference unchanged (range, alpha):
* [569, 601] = 583.8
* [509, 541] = 521.9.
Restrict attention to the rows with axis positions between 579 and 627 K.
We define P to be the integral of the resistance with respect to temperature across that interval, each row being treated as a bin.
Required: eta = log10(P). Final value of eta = 2.88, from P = 761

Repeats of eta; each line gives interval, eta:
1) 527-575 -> 2.90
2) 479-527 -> 2.87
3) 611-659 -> 2.82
